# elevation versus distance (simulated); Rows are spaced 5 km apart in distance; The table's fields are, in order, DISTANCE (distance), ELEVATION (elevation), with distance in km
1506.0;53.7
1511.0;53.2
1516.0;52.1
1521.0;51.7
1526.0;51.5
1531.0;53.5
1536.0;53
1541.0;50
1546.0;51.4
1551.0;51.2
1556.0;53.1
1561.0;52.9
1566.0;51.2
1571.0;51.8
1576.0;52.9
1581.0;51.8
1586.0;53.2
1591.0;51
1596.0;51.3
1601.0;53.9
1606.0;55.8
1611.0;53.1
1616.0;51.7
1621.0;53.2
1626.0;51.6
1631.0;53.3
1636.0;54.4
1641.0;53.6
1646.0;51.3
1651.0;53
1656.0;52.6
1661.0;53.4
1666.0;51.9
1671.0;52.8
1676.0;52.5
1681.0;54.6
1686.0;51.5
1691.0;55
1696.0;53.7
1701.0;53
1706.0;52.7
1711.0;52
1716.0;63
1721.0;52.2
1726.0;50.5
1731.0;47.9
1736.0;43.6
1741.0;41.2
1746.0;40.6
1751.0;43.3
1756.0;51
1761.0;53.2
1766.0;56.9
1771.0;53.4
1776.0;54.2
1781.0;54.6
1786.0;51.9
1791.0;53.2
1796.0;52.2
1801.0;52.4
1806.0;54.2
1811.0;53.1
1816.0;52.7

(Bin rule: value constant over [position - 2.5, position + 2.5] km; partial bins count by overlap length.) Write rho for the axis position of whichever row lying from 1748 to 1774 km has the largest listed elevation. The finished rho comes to 1766.0 km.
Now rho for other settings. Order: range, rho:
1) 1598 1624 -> 1606.0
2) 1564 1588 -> 1586.0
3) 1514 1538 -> 1531.0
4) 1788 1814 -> 1806.0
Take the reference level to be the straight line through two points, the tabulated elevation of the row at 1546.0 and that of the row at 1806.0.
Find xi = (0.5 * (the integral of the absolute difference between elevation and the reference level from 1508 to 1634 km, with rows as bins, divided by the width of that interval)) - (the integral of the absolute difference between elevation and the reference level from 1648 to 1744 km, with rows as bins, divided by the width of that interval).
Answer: -2.2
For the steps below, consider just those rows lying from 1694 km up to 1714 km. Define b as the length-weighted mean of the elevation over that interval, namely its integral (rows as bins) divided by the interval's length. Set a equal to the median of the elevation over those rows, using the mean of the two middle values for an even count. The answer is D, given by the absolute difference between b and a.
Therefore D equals 0.23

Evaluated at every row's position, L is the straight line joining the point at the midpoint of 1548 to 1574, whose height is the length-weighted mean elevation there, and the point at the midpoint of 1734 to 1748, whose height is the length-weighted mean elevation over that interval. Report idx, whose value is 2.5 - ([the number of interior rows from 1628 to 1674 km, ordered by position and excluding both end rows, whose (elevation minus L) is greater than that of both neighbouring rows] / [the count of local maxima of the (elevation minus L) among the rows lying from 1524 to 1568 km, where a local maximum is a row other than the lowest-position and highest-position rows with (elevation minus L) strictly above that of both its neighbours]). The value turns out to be 1.0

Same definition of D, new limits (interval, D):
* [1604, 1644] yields 0.03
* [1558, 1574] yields 0.23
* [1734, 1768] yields 3.42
